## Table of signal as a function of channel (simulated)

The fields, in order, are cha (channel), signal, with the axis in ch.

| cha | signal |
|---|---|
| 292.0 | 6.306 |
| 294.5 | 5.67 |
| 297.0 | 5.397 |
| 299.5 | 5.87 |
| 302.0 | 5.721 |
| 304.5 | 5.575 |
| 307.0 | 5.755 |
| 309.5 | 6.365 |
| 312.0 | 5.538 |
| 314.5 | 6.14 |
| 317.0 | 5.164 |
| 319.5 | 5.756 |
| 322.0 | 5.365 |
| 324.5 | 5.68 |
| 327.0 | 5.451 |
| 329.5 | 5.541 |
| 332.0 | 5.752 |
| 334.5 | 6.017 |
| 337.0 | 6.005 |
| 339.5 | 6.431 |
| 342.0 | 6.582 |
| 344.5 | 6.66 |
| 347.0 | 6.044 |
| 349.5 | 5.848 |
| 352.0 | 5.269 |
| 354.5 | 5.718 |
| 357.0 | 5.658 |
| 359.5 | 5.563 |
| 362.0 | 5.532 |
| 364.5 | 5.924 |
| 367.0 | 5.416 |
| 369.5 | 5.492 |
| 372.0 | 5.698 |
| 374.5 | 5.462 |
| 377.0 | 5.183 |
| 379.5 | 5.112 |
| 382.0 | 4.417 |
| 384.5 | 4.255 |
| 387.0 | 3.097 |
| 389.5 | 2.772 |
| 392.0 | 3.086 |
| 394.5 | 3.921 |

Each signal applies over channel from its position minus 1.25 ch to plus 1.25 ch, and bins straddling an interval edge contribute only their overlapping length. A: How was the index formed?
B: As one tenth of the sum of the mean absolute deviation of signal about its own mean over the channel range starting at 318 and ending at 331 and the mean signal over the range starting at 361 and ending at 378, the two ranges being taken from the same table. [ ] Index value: 0.566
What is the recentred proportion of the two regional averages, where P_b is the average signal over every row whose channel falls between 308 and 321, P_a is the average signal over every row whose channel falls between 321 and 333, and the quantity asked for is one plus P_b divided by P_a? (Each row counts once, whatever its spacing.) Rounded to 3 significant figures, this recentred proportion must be 2.04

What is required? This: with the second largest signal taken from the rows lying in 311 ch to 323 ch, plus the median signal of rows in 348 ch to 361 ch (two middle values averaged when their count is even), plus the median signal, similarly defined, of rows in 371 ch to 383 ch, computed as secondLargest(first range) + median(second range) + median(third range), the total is 16.6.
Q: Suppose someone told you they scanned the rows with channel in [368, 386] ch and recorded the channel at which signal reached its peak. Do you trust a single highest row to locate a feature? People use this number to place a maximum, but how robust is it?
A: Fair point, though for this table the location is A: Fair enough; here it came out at 372.0 ch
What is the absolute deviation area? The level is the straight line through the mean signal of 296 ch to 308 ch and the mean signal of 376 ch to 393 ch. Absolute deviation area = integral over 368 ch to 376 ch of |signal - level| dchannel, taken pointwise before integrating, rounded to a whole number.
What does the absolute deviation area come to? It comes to 10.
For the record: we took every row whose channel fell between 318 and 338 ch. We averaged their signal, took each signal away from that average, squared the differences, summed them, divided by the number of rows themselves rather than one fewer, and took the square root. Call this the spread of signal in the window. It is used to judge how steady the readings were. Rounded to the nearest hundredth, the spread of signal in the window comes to 0.22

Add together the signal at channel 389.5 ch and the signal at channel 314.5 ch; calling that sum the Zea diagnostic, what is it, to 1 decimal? 8.9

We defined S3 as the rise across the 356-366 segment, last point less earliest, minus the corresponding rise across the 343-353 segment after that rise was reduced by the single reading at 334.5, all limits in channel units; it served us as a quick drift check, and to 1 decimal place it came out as 7.7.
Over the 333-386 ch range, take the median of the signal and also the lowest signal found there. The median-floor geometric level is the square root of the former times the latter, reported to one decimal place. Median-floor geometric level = 4.9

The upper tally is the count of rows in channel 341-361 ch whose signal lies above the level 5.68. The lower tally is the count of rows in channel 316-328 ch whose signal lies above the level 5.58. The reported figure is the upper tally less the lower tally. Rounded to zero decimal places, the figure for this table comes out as 3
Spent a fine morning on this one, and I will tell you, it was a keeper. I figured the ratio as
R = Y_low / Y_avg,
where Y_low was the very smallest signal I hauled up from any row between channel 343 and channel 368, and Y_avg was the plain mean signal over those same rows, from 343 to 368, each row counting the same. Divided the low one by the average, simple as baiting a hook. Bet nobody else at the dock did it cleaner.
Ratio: 0.91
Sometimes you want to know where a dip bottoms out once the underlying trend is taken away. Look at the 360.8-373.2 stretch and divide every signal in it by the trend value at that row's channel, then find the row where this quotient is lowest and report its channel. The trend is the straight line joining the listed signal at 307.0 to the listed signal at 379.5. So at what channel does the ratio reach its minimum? 367.0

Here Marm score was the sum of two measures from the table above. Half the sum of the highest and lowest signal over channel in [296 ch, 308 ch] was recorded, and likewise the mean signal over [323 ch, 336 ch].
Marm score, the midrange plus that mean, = 11.32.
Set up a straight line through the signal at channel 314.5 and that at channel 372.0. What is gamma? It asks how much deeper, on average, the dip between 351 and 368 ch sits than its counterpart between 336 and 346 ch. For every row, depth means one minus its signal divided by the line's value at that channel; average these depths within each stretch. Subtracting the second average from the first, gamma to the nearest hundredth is 0.12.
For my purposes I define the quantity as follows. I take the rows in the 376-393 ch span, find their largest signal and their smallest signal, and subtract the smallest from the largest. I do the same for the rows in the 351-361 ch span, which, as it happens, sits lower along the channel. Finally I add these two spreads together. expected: 2.86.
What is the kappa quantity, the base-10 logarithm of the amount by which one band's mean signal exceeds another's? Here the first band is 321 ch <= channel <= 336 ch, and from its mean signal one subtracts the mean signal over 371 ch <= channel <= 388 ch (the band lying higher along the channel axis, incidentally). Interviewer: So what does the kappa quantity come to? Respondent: -0.1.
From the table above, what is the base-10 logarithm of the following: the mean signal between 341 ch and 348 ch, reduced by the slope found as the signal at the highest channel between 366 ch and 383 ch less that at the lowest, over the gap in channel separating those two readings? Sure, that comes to 0.813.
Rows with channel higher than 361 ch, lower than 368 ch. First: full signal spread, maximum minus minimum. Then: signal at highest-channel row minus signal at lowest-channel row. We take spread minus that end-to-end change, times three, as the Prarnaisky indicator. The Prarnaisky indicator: 1.9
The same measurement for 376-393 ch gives 13.5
